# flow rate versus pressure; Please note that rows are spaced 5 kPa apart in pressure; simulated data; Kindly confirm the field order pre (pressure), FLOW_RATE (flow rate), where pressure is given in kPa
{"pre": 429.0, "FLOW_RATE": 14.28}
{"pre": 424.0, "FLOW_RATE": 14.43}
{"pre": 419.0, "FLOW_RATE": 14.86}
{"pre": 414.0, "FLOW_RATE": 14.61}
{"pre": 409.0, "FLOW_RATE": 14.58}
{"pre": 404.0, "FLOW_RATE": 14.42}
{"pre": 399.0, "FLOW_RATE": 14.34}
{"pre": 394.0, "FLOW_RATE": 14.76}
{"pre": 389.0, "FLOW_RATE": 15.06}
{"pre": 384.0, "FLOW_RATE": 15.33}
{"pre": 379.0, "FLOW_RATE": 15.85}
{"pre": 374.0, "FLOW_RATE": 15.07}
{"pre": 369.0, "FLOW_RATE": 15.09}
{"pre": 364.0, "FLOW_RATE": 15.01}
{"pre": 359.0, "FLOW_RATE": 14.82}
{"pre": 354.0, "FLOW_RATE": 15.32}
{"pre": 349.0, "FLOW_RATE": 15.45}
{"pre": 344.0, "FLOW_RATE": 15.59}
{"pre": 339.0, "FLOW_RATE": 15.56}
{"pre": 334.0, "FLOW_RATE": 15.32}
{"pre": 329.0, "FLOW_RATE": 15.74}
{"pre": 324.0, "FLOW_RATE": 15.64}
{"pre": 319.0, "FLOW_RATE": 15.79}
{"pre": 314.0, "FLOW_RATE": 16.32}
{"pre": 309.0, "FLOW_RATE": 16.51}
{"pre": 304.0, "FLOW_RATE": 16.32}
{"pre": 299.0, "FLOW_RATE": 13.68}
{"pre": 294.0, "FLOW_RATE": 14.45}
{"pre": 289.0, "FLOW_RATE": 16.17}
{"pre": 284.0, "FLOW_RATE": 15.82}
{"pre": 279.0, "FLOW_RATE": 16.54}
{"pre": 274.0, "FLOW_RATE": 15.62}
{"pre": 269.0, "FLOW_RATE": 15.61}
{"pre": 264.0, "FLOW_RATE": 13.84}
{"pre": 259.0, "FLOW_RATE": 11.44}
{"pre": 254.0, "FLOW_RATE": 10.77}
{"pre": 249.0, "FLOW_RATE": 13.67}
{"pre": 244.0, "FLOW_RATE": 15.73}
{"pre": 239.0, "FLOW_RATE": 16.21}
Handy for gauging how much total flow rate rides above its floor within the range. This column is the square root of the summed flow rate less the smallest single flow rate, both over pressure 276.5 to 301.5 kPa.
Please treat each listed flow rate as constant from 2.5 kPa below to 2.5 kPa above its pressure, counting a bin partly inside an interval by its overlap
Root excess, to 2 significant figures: 7.9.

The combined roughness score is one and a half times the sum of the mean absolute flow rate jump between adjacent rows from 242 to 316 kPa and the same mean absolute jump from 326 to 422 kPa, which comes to 2.23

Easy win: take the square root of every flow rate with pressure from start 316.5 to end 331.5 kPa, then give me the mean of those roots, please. 3.97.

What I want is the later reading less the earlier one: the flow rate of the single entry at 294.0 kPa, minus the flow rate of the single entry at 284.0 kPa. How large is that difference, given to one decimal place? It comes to -1.4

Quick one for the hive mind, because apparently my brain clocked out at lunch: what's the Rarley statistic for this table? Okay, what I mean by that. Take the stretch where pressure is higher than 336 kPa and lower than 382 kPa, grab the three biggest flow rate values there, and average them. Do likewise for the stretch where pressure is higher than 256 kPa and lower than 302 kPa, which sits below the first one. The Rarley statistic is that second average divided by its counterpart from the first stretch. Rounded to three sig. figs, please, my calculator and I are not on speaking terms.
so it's 1.03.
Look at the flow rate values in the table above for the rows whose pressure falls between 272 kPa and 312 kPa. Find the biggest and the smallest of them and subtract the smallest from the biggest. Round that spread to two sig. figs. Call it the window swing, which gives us 2.9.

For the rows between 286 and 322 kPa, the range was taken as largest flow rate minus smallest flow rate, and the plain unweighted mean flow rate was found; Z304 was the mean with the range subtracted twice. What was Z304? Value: 9.9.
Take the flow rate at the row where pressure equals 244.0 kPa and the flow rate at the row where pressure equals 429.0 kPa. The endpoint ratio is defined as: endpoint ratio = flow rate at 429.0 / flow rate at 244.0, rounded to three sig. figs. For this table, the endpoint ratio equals 0.908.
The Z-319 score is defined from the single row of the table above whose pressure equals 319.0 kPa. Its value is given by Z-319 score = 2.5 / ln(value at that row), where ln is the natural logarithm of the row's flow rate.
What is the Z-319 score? 0.906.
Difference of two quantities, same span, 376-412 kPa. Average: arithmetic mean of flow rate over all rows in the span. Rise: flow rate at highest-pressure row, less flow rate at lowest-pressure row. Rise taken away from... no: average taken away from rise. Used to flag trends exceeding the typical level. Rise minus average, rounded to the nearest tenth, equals -16.2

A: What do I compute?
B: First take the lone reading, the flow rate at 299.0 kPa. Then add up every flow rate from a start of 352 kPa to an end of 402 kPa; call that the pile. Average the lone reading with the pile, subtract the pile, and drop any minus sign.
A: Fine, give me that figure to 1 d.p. 68.5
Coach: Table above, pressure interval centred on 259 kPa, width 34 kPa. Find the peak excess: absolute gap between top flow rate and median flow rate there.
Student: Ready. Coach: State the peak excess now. 1.9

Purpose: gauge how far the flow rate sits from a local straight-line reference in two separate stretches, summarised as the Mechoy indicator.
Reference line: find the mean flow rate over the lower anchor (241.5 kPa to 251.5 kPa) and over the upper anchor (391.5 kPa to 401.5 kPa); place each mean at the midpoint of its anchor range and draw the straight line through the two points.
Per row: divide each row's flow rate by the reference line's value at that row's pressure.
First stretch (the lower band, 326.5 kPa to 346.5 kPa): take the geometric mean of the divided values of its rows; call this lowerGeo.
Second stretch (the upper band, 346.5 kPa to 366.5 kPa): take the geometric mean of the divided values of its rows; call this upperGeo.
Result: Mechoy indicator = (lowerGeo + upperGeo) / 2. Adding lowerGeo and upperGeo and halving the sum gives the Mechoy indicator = 1.05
